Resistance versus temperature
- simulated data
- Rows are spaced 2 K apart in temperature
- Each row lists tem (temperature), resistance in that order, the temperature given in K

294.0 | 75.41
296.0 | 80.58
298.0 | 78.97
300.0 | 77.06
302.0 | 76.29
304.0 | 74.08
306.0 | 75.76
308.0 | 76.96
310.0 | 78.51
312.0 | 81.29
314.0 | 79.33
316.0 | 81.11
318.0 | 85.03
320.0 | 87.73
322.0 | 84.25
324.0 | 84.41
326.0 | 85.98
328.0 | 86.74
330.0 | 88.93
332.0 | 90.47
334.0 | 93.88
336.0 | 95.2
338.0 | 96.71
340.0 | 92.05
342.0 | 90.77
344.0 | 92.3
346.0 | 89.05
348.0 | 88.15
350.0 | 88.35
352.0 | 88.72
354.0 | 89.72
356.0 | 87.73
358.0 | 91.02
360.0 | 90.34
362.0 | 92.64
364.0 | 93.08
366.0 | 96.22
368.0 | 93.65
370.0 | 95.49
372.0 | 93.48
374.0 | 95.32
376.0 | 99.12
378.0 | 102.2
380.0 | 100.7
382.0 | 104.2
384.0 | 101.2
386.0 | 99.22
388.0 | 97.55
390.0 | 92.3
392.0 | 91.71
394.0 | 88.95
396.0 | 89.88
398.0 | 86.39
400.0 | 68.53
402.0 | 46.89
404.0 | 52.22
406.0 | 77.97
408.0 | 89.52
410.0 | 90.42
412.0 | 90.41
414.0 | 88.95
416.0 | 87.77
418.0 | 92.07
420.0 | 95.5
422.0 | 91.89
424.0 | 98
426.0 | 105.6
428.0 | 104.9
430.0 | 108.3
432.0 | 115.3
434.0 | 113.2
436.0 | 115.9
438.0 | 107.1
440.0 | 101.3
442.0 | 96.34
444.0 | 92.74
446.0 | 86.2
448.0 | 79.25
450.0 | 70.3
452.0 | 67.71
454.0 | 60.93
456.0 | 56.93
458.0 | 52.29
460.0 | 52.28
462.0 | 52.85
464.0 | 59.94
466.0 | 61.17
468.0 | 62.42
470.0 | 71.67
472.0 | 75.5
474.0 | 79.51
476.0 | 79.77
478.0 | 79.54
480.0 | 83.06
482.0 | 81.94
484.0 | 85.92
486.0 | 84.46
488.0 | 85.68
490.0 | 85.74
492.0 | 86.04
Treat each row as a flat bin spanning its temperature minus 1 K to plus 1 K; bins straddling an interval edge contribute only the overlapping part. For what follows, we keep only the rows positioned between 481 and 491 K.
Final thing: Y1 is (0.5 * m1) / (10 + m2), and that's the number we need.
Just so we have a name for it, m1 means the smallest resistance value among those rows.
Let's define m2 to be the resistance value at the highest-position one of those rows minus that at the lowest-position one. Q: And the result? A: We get 3.0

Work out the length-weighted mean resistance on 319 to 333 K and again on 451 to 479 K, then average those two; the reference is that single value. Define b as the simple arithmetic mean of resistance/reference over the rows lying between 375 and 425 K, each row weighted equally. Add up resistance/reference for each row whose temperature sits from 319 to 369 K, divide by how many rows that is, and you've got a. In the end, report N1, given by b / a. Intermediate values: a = 1.19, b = 1.17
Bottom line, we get 0.98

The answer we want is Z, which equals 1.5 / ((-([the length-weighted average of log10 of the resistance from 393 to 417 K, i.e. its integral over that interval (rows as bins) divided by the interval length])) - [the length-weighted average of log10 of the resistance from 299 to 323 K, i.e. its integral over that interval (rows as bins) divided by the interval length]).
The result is -0.395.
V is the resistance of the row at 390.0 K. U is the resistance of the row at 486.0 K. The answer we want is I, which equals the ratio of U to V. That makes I 0.92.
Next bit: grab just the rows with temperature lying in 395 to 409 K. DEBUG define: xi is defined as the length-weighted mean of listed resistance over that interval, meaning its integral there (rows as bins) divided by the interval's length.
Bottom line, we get 73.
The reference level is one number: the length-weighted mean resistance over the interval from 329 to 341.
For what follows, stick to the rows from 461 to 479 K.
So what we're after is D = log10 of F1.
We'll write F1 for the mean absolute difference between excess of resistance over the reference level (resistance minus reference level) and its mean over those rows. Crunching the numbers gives 0.95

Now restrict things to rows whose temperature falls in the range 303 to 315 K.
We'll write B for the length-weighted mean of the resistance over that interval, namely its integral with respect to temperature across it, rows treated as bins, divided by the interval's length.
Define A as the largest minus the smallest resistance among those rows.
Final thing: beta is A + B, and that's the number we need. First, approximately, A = 7.2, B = 78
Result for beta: 85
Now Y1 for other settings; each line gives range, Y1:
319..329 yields 4.7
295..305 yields 10.6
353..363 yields 3.4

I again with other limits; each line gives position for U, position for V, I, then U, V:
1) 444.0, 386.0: 0.93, 92.74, 99.22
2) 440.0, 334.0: 1.08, 101.3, 93.88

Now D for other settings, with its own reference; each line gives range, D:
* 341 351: 0.16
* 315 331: 0.26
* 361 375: 0.08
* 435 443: 0.80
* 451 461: 0.70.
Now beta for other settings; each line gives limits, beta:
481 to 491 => 89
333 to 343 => 100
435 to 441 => 123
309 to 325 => 92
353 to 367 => 100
